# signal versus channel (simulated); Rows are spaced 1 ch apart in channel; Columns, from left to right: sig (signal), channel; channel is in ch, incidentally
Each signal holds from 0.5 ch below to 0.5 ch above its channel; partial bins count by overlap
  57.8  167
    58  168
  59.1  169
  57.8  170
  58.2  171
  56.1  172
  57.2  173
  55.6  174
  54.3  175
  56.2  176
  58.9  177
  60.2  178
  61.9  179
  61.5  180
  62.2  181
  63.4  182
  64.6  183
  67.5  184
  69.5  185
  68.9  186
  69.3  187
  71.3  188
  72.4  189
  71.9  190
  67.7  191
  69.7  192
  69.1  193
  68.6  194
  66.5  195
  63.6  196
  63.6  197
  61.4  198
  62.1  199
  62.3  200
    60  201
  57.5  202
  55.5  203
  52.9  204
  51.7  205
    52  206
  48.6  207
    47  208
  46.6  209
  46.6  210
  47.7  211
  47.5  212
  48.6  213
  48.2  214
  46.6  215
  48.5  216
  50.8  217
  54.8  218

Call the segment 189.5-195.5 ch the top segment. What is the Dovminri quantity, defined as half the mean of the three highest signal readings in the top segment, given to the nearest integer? 35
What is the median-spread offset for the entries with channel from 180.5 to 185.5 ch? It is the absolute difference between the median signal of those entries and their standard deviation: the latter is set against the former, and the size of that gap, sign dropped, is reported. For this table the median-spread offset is 62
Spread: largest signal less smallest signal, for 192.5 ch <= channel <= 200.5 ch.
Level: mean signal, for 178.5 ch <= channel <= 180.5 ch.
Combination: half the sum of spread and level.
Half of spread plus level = 34.7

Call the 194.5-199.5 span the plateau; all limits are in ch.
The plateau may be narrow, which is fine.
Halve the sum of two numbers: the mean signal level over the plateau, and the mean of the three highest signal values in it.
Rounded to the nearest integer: 64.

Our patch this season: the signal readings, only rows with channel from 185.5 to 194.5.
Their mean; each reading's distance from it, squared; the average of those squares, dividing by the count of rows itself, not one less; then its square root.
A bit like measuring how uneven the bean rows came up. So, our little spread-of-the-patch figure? 1.5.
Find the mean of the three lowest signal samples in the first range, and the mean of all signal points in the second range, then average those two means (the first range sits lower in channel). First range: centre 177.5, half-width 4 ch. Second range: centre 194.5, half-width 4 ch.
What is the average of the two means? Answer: 61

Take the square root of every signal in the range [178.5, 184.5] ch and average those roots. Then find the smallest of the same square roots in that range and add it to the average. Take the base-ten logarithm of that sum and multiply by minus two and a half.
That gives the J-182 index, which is -3.00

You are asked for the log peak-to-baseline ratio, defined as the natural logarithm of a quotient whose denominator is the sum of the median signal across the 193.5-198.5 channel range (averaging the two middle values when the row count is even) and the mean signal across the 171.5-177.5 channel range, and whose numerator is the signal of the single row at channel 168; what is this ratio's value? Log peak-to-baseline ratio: -0.73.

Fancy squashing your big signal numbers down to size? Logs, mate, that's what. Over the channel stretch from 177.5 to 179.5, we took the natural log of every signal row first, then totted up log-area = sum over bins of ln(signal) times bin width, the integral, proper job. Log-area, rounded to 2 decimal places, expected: 8.22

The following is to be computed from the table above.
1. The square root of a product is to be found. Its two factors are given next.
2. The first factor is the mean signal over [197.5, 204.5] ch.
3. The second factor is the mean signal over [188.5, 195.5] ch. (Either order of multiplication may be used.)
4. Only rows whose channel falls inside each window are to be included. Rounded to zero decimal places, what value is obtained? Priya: 64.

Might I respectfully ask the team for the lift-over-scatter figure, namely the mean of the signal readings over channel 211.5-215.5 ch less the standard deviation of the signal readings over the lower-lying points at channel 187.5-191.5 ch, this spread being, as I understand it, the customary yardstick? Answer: 46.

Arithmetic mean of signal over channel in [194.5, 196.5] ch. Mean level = 65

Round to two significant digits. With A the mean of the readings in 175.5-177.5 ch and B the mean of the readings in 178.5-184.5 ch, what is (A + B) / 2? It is 61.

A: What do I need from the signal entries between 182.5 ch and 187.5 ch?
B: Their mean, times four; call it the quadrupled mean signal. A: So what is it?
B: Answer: 272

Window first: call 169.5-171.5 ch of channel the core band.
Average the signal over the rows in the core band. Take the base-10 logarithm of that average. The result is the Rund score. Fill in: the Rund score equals 1.76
